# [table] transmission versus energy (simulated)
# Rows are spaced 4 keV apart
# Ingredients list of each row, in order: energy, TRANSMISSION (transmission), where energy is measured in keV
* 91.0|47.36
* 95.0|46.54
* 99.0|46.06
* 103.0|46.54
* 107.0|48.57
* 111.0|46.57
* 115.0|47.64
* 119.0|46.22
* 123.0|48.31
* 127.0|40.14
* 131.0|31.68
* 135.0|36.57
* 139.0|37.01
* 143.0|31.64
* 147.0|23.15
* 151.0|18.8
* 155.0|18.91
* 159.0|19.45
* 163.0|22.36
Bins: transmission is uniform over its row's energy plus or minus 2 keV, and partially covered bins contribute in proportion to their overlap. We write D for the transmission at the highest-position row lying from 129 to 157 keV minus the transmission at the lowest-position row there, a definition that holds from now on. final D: -13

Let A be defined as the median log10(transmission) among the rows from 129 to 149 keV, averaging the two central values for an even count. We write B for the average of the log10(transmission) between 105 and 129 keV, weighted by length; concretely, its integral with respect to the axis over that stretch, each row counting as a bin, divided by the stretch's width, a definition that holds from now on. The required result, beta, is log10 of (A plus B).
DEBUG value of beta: 0.500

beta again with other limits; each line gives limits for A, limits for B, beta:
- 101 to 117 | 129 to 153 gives 0.496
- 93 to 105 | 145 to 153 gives 0.475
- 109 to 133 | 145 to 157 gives 0.473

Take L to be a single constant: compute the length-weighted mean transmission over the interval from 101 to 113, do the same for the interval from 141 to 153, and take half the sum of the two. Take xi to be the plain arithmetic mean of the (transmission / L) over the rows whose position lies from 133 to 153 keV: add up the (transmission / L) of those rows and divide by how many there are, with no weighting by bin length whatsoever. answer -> 0.82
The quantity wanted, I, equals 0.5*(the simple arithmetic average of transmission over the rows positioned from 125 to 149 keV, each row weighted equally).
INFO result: 17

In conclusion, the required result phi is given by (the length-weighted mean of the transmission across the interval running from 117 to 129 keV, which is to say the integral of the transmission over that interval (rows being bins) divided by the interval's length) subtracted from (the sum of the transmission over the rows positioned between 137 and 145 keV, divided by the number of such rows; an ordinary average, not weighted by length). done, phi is -11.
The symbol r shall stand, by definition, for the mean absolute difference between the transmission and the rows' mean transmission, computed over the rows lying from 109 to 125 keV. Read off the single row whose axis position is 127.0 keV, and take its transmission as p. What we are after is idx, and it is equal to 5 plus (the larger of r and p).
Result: 45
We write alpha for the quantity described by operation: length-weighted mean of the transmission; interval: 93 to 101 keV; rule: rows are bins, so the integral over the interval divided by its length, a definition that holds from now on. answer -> 46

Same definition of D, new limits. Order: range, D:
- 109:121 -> 0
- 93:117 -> 1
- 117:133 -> -15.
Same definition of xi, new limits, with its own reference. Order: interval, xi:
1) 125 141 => 1.01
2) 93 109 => 1.31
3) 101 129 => 1.29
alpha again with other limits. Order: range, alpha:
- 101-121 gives 47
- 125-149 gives 33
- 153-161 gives 19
